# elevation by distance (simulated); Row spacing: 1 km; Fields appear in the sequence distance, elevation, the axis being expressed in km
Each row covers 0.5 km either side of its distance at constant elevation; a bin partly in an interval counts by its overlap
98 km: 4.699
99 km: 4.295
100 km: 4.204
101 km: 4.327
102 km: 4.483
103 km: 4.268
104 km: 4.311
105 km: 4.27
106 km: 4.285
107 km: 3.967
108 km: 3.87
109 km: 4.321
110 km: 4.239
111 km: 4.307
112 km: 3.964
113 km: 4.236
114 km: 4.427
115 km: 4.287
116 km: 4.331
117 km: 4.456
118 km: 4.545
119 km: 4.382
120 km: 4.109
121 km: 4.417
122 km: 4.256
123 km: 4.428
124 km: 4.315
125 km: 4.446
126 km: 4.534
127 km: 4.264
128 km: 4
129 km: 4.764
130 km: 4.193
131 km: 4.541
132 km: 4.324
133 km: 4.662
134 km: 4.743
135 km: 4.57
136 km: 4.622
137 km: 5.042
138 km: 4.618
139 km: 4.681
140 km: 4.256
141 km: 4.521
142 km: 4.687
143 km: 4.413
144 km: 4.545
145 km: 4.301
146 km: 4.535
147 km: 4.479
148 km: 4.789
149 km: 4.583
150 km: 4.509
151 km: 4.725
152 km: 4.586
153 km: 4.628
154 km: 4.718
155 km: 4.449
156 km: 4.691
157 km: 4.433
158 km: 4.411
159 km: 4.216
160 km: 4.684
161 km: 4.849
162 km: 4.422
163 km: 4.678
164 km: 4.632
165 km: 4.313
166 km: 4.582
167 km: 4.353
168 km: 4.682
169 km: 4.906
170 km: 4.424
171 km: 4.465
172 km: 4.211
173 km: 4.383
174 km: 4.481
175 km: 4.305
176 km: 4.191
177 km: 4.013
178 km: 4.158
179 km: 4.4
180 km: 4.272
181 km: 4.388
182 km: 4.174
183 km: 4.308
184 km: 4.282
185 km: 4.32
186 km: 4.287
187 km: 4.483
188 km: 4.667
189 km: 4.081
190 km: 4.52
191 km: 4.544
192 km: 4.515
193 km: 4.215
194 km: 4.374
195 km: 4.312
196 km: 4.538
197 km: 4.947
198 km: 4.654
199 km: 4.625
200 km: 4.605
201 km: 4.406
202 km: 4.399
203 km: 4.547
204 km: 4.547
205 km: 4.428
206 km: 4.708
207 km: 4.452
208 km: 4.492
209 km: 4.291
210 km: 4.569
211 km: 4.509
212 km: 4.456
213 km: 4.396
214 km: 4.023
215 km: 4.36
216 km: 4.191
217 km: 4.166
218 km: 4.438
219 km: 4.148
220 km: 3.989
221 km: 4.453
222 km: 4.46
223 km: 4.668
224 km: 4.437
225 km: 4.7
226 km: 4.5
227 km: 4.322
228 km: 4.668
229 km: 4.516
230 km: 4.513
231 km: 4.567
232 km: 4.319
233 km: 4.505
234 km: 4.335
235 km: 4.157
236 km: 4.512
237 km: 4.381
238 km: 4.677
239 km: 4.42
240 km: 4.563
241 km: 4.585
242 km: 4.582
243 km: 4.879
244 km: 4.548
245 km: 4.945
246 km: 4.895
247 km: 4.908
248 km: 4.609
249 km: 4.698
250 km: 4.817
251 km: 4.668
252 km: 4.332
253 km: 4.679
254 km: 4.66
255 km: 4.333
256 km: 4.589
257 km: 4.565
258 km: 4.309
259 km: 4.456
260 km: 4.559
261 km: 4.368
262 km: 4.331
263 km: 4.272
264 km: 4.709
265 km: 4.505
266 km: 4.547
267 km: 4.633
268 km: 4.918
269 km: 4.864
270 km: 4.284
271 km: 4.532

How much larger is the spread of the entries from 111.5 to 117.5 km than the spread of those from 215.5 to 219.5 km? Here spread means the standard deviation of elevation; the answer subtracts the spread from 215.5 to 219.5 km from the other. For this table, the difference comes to 0.04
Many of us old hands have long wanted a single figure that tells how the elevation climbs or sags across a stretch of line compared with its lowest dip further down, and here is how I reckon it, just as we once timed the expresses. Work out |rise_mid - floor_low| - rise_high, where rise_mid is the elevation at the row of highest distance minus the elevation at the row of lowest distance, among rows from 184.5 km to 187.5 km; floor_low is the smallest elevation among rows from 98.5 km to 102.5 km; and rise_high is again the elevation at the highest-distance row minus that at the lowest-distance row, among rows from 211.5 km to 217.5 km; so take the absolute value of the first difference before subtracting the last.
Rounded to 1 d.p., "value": 4.3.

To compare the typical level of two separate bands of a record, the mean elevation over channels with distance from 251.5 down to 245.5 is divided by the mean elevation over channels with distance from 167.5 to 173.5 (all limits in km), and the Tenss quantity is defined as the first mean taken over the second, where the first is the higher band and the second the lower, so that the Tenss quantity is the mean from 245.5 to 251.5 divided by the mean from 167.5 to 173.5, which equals 1.06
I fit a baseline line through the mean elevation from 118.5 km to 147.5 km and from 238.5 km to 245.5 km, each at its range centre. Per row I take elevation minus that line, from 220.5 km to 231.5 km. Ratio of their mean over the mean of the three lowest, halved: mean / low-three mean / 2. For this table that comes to 0.22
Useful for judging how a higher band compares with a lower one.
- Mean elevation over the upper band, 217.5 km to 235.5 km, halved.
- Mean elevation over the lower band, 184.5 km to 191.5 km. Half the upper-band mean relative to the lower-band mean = 0.501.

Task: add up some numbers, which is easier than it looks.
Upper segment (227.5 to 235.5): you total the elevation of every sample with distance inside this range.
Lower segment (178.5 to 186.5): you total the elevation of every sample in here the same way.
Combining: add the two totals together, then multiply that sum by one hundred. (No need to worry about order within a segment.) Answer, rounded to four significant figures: 7001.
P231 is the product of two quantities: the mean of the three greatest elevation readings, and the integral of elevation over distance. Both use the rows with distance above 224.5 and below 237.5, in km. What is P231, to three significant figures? 269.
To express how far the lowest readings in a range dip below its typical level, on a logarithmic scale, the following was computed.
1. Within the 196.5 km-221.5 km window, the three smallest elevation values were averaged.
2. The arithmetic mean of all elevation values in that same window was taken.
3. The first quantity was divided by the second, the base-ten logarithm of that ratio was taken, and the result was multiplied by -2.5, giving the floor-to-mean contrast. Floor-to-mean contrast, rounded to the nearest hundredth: 0.10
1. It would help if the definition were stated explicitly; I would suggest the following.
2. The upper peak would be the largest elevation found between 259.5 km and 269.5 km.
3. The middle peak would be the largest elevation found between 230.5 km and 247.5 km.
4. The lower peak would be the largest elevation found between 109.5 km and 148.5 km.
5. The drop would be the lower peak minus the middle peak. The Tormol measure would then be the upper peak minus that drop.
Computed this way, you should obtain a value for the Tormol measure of 4.8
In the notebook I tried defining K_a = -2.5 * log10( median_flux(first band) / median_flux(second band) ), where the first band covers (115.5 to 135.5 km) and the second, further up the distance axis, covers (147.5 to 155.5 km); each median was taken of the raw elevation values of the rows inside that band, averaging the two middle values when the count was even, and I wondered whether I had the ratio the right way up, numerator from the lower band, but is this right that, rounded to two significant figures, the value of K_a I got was 0.044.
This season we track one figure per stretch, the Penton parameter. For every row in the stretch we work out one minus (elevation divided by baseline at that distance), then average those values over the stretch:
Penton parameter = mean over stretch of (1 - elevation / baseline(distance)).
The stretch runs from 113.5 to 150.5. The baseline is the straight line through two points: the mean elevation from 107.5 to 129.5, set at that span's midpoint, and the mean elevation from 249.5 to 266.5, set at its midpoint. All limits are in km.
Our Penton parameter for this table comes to -0.033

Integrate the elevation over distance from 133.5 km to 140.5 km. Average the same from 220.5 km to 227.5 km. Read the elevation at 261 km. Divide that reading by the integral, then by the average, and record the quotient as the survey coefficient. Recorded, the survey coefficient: 0.0298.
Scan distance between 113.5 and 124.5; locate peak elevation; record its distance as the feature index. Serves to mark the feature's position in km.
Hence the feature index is 118 km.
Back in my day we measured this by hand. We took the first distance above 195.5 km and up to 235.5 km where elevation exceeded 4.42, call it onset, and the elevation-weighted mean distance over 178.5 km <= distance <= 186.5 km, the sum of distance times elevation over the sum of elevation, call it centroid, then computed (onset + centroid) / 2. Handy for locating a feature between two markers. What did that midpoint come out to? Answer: 189.2 km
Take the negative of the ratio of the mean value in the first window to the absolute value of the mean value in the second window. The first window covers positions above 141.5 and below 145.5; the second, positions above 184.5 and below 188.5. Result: -1.011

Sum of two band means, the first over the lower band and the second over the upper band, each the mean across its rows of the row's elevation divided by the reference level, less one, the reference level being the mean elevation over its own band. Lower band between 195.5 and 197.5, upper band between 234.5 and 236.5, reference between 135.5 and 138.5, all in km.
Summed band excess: -0.093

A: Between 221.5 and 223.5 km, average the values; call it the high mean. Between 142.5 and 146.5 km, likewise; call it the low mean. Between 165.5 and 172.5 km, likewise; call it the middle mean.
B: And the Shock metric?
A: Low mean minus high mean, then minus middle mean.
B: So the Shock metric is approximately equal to -4.6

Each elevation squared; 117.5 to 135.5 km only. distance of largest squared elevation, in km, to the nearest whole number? 129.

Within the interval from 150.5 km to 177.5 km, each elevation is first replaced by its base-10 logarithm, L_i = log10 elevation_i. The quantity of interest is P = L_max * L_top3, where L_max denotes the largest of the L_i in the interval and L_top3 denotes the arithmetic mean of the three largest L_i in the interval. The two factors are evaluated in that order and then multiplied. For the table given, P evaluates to 0.472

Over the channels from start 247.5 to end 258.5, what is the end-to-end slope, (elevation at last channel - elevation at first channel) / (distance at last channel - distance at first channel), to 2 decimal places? -0.03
